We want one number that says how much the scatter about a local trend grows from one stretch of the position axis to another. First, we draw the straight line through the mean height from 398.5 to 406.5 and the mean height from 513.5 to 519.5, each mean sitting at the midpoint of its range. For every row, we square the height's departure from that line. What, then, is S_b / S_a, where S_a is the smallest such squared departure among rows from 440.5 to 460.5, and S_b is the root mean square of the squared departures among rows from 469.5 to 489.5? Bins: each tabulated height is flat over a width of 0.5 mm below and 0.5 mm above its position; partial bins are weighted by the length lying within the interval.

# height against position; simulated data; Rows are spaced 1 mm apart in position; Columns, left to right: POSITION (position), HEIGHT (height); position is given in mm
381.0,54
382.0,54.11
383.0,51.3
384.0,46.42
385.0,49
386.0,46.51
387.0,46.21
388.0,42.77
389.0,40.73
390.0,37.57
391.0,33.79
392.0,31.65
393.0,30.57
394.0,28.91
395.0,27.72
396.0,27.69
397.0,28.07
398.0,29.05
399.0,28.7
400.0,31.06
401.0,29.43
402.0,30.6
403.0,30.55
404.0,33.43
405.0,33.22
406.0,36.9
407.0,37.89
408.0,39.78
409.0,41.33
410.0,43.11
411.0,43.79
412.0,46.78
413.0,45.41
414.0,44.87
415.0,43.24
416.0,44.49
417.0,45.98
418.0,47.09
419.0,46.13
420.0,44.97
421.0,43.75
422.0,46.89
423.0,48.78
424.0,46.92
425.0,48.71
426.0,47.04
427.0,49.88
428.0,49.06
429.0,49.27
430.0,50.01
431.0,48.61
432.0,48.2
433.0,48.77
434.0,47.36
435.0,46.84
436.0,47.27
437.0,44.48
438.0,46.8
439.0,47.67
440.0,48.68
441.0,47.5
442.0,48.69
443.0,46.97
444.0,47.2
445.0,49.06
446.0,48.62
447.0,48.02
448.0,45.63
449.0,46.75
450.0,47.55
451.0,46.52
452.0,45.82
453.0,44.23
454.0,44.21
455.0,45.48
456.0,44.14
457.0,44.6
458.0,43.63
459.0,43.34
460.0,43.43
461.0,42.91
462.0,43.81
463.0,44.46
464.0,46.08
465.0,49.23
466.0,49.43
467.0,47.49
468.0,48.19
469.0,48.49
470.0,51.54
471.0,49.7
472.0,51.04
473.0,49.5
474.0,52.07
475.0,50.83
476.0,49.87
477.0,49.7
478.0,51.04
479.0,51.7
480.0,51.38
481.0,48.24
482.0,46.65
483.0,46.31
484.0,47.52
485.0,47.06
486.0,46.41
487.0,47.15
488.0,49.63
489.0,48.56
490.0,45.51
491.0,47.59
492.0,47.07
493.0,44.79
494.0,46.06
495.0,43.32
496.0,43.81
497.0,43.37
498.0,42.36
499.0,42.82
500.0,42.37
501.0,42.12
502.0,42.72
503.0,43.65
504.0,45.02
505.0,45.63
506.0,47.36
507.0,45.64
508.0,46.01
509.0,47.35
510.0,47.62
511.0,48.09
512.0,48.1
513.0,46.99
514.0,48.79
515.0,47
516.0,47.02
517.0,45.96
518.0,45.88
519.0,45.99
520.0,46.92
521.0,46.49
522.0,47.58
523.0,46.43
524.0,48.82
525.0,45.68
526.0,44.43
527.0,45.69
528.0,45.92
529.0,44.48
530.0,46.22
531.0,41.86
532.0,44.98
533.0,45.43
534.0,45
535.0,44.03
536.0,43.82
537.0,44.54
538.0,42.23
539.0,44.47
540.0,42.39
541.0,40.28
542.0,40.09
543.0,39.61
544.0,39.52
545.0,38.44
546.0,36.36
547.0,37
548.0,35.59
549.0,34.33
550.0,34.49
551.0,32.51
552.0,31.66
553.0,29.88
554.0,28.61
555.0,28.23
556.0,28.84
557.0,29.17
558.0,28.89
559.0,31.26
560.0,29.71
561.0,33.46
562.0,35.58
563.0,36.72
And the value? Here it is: 4.2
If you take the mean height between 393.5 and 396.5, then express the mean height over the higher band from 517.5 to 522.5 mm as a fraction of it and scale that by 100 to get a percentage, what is 166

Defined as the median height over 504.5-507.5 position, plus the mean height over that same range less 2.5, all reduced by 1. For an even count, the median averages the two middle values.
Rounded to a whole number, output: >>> 88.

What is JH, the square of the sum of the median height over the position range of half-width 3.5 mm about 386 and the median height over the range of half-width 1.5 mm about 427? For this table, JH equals 9116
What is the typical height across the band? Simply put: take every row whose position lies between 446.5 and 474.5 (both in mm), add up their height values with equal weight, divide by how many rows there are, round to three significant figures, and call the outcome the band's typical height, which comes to 46.7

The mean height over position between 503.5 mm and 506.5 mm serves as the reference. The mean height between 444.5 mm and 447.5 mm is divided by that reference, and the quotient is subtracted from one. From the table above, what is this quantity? -0.1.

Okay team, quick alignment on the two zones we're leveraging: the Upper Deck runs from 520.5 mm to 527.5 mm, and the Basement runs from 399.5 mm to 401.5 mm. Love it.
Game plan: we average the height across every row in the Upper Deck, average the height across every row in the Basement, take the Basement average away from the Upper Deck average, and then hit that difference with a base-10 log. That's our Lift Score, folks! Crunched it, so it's 1.2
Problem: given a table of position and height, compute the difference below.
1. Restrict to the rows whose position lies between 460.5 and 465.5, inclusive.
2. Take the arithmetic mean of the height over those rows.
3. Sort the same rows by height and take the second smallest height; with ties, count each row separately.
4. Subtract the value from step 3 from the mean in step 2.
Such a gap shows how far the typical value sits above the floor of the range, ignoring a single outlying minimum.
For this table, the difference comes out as 1.5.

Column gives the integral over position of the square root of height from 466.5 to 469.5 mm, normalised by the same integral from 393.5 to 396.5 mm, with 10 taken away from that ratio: -8.69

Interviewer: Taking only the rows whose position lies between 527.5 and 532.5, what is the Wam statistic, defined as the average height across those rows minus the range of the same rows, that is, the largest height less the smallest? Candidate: 40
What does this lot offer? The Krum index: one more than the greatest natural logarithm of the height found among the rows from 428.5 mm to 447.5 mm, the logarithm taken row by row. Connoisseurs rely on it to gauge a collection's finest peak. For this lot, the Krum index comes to 4.91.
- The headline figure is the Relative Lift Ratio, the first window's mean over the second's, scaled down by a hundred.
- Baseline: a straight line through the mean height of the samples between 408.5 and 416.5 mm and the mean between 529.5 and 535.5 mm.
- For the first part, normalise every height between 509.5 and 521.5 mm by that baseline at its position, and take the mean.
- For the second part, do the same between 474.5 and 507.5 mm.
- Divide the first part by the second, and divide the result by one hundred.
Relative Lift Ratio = 0.0101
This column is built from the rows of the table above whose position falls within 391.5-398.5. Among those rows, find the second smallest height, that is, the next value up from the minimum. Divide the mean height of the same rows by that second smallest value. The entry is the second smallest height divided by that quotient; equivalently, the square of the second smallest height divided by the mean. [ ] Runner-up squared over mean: 26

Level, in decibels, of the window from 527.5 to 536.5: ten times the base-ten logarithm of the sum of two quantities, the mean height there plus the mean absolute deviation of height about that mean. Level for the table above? 16.6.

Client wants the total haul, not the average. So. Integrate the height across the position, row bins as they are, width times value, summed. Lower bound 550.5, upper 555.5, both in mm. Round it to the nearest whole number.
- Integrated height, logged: 151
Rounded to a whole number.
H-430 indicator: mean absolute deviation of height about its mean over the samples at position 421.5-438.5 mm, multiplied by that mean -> 56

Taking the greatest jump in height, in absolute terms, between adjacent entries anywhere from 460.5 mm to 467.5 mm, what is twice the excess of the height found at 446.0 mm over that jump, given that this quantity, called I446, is 91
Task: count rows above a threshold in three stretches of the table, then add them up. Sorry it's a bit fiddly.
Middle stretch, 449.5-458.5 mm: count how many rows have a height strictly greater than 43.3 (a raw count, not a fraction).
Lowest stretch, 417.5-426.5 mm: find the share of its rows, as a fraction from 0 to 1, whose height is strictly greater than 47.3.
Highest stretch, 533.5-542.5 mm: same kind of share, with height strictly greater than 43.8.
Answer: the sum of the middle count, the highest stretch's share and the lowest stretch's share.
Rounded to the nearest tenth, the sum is 9.8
